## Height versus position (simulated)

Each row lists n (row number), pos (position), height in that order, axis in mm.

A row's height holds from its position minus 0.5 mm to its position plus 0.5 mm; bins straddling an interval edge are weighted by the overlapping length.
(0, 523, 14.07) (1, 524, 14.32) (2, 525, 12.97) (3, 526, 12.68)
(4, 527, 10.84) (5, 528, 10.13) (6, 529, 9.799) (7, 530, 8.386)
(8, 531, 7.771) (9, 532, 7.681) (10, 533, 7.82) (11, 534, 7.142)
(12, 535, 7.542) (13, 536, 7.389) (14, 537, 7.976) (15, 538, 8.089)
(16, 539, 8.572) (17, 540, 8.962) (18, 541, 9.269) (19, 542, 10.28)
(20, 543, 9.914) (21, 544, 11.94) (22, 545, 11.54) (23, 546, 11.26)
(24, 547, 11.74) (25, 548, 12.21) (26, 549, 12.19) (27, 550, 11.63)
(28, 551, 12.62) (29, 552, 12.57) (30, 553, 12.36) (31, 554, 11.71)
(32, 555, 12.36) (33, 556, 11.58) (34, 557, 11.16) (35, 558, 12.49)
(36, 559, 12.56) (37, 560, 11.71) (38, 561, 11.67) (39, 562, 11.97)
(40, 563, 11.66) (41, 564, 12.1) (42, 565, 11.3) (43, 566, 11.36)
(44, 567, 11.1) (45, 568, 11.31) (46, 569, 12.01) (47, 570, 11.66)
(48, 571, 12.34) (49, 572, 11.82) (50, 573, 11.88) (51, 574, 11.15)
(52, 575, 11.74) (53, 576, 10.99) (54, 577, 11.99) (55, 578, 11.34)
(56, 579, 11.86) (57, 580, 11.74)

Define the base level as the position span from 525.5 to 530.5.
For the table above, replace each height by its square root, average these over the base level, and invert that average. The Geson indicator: 0.311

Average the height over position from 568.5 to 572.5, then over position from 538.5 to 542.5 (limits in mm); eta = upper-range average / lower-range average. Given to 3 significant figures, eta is 1.29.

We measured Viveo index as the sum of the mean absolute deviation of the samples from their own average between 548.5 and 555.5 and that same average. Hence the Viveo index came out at 12.5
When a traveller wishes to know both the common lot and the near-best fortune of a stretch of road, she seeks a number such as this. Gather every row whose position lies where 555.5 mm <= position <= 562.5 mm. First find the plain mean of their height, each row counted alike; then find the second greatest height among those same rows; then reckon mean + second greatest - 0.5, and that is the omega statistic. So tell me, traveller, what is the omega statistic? 23.87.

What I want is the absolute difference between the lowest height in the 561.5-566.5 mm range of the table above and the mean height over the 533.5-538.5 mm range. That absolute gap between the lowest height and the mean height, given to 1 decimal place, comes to 3.7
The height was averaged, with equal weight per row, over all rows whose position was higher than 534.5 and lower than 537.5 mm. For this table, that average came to 7.6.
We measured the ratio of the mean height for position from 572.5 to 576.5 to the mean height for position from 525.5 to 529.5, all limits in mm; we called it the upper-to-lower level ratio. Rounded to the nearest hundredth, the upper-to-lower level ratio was 1.05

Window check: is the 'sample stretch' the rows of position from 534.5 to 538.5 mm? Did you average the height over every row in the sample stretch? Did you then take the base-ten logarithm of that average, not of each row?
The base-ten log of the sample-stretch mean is 0.89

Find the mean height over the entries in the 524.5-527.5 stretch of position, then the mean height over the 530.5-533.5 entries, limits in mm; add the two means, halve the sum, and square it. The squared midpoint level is 99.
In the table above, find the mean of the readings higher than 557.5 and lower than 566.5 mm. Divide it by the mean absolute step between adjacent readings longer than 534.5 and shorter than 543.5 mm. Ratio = 28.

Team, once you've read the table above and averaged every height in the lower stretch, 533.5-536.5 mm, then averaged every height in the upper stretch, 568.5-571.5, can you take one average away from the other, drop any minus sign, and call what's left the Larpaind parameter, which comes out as 5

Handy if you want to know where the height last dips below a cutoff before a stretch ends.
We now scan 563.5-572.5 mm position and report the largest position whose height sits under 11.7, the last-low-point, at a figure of 570 mm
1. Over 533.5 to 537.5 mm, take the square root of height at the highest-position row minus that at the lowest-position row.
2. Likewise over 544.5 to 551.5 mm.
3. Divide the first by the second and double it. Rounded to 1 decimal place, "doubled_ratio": 2.0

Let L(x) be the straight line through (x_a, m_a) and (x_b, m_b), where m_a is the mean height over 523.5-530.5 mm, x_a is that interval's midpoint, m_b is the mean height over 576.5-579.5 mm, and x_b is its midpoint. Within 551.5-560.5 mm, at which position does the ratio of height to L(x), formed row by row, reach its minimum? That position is 557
